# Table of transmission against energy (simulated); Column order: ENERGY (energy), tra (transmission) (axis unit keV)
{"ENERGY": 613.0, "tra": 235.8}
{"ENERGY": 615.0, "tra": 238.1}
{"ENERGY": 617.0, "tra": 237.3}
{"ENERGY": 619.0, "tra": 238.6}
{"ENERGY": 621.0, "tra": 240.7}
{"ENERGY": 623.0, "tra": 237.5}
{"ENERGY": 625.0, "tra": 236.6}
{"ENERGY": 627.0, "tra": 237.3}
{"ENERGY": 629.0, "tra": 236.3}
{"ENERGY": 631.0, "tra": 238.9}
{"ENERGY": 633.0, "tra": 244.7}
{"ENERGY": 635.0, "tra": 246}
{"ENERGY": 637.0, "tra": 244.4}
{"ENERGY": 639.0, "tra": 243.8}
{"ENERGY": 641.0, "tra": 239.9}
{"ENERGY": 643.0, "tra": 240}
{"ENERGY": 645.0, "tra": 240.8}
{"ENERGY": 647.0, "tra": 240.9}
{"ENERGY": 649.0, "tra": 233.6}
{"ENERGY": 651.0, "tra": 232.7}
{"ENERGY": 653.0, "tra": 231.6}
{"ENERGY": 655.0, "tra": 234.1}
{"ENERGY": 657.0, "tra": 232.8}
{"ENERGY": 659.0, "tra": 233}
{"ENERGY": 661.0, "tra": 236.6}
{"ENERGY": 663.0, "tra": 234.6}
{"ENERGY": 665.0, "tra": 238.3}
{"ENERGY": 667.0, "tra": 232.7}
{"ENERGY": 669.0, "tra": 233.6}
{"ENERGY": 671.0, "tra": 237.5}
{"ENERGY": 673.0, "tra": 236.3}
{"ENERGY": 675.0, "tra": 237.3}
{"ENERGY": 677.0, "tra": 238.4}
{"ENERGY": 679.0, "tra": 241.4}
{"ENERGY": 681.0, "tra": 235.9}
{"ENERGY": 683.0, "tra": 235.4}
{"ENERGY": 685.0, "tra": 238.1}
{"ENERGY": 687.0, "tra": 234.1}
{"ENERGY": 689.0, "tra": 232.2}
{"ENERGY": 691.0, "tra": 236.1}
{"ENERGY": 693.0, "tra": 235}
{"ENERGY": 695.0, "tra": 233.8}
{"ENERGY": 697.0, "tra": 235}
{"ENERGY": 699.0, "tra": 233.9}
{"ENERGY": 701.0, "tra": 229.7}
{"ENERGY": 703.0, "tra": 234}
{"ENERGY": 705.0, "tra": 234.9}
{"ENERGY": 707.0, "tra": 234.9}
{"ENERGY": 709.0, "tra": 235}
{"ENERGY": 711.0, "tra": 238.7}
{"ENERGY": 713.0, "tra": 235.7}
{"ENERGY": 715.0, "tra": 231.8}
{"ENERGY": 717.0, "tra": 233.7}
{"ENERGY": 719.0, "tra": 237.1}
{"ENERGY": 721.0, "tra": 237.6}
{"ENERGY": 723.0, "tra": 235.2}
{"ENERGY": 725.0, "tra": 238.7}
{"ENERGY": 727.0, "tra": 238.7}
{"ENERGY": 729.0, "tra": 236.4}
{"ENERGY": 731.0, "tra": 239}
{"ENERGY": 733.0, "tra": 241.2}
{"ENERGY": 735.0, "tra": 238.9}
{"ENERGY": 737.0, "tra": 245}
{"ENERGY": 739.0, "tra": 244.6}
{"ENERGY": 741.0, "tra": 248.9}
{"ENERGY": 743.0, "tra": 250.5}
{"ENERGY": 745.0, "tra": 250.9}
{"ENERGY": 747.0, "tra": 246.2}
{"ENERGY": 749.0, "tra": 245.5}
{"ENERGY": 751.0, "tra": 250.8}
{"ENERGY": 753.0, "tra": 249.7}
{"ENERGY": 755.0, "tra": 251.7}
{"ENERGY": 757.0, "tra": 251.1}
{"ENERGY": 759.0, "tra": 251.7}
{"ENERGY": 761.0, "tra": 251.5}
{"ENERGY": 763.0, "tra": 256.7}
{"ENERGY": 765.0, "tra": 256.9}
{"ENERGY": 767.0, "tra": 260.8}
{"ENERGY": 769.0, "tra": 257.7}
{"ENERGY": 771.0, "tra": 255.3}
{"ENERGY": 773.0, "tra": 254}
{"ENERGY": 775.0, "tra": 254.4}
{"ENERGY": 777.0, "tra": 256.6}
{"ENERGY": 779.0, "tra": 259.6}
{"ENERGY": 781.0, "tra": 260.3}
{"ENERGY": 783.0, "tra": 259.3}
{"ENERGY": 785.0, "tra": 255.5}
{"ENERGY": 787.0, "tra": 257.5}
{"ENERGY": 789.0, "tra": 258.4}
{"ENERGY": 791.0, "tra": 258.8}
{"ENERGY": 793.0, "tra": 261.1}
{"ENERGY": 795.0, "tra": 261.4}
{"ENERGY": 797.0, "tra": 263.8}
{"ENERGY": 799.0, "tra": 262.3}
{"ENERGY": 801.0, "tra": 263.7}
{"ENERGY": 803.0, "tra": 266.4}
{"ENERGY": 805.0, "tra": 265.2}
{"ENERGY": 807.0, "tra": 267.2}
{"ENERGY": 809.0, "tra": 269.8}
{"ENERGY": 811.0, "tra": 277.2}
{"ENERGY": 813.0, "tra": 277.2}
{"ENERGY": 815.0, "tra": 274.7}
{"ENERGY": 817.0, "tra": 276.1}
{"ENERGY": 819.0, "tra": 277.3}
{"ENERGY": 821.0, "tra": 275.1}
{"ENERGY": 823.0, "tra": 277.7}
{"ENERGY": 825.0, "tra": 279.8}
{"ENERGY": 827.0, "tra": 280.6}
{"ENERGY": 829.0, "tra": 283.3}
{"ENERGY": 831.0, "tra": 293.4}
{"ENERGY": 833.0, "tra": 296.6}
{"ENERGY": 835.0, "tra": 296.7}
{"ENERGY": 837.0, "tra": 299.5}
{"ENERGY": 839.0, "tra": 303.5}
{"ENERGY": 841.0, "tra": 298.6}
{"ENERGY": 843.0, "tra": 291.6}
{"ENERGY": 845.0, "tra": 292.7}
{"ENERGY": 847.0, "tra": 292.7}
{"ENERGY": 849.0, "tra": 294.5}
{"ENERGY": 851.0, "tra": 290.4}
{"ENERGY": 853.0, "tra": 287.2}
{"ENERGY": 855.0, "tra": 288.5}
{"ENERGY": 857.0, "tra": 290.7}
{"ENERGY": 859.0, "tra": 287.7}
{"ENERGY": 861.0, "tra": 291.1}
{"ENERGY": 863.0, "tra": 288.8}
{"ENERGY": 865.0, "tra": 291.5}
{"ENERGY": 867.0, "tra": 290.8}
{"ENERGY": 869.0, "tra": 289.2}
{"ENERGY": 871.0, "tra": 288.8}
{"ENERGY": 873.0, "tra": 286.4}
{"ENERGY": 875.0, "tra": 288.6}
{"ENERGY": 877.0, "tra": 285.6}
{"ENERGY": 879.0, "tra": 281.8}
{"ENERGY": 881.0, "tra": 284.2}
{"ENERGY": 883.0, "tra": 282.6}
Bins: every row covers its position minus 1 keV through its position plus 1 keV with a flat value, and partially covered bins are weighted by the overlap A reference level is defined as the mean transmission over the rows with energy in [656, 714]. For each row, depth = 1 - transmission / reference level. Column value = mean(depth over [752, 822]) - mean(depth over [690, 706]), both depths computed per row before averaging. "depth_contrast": -0.117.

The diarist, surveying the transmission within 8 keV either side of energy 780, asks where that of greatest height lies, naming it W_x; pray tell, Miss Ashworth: 781.0 keV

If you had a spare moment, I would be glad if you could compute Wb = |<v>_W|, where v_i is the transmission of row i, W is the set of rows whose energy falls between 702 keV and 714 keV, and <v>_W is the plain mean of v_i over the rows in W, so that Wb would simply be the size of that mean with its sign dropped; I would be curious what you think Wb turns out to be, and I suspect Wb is 236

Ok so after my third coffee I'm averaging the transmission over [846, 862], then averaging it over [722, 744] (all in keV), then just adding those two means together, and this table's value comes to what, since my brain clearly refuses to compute 532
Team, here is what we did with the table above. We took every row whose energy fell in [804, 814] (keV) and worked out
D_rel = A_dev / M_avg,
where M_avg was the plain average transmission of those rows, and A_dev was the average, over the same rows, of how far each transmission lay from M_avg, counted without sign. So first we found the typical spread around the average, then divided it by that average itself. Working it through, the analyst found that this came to 0.017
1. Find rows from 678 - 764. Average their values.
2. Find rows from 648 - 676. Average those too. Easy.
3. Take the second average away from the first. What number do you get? 6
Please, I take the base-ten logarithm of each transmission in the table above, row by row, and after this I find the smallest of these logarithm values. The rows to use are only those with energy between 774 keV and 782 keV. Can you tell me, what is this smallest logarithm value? 2.406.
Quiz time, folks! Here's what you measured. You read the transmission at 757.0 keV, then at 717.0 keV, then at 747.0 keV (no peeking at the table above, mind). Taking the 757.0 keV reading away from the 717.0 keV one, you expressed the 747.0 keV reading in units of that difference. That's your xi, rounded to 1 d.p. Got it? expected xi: -14.1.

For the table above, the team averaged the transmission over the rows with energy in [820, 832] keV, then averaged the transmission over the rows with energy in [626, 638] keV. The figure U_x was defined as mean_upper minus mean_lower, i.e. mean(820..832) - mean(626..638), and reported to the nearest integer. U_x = 40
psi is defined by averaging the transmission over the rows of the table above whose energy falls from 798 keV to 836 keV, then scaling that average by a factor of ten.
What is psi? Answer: 2769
